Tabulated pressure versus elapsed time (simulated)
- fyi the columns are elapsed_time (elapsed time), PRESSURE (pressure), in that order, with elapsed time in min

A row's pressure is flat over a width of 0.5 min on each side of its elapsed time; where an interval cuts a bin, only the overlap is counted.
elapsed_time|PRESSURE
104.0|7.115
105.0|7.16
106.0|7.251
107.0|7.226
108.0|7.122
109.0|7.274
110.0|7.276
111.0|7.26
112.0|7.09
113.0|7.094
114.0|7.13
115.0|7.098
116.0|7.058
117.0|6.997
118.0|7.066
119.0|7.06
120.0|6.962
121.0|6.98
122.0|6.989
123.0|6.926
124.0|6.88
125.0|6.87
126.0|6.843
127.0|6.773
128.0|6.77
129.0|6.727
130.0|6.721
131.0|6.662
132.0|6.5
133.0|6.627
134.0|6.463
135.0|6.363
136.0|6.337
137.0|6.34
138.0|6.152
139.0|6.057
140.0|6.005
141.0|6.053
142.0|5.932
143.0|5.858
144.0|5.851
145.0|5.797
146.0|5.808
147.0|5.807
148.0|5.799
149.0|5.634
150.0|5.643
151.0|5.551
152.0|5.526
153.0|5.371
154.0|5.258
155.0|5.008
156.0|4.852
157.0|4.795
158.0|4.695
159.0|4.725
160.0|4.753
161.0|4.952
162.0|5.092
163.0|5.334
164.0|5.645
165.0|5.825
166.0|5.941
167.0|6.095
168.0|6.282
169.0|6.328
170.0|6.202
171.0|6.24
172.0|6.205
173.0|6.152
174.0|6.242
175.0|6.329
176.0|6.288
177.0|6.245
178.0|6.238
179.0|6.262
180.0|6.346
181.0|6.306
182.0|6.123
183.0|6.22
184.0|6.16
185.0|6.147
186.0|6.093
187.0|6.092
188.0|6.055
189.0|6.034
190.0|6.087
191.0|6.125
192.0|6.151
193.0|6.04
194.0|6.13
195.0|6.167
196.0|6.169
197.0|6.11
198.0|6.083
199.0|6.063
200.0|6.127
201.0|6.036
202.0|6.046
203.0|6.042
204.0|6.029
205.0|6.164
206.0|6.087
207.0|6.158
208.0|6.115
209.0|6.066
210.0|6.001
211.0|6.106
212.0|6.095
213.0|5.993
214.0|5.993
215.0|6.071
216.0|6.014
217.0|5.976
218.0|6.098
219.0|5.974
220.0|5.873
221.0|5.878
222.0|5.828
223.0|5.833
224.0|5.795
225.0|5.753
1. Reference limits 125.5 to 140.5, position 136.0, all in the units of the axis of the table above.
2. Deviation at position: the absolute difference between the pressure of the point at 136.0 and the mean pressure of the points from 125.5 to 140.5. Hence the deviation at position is 0.15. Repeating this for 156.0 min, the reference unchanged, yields 1.64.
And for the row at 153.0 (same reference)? 1.12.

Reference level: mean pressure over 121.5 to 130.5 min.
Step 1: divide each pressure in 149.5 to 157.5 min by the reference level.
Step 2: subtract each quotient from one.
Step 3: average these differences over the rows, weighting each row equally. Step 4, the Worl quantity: 0.23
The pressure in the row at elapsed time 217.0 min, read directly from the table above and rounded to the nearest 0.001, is 5.976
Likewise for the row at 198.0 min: 6.083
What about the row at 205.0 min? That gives 6.164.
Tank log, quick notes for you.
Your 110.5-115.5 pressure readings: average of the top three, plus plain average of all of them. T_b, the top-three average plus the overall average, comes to 14.3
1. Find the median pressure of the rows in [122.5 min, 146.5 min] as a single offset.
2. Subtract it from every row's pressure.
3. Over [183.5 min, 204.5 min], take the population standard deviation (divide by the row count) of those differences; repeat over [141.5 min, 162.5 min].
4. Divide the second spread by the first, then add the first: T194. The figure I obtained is 9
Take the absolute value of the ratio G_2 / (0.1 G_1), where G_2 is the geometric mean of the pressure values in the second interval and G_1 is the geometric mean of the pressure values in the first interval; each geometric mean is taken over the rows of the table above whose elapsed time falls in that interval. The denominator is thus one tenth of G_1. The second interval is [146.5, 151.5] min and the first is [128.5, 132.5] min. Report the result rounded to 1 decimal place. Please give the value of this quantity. 8.5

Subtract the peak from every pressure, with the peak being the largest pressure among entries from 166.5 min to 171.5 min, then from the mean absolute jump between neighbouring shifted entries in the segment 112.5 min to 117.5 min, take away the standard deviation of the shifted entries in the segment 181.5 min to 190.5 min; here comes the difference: -0.01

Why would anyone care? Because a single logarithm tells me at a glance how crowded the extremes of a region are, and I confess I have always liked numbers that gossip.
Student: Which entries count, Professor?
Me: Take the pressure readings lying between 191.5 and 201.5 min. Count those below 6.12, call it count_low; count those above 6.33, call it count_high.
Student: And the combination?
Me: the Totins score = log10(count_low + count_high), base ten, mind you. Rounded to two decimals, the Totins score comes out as 0.70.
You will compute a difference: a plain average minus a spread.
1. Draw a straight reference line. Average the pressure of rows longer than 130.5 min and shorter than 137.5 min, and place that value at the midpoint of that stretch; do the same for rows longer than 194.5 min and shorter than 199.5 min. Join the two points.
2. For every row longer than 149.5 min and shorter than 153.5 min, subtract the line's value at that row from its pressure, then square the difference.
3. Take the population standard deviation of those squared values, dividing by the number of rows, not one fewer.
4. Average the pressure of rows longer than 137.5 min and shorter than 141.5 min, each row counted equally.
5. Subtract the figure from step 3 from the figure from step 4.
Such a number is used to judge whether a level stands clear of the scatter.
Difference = 5.91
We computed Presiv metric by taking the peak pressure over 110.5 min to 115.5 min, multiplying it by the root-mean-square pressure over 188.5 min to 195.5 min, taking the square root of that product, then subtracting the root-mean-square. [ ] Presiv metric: 0.55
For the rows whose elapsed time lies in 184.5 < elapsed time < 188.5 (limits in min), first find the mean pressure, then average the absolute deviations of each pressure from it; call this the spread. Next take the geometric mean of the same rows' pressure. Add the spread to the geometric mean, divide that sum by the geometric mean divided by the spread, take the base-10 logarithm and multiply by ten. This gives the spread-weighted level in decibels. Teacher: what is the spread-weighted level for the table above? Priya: -16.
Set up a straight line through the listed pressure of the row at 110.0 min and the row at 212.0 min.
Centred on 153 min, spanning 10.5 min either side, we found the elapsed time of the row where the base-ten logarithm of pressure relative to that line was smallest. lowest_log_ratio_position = 158.0 min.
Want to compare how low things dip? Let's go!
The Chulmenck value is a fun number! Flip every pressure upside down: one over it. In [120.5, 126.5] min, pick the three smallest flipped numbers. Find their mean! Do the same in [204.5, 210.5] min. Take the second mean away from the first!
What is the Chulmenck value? -0.019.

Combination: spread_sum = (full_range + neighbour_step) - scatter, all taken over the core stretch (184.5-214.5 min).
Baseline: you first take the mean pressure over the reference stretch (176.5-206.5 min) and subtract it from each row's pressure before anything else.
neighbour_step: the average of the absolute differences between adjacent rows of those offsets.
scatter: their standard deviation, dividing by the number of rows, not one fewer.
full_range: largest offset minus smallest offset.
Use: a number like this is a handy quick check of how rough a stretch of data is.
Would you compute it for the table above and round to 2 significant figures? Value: 0.17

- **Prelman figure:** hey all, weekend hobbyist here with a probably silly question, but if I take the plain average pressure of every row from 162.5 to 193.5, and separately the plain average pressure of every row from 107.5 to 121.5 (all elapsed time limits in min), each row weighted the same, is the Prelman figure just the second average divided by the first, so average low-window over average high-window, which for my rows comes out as 1.16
